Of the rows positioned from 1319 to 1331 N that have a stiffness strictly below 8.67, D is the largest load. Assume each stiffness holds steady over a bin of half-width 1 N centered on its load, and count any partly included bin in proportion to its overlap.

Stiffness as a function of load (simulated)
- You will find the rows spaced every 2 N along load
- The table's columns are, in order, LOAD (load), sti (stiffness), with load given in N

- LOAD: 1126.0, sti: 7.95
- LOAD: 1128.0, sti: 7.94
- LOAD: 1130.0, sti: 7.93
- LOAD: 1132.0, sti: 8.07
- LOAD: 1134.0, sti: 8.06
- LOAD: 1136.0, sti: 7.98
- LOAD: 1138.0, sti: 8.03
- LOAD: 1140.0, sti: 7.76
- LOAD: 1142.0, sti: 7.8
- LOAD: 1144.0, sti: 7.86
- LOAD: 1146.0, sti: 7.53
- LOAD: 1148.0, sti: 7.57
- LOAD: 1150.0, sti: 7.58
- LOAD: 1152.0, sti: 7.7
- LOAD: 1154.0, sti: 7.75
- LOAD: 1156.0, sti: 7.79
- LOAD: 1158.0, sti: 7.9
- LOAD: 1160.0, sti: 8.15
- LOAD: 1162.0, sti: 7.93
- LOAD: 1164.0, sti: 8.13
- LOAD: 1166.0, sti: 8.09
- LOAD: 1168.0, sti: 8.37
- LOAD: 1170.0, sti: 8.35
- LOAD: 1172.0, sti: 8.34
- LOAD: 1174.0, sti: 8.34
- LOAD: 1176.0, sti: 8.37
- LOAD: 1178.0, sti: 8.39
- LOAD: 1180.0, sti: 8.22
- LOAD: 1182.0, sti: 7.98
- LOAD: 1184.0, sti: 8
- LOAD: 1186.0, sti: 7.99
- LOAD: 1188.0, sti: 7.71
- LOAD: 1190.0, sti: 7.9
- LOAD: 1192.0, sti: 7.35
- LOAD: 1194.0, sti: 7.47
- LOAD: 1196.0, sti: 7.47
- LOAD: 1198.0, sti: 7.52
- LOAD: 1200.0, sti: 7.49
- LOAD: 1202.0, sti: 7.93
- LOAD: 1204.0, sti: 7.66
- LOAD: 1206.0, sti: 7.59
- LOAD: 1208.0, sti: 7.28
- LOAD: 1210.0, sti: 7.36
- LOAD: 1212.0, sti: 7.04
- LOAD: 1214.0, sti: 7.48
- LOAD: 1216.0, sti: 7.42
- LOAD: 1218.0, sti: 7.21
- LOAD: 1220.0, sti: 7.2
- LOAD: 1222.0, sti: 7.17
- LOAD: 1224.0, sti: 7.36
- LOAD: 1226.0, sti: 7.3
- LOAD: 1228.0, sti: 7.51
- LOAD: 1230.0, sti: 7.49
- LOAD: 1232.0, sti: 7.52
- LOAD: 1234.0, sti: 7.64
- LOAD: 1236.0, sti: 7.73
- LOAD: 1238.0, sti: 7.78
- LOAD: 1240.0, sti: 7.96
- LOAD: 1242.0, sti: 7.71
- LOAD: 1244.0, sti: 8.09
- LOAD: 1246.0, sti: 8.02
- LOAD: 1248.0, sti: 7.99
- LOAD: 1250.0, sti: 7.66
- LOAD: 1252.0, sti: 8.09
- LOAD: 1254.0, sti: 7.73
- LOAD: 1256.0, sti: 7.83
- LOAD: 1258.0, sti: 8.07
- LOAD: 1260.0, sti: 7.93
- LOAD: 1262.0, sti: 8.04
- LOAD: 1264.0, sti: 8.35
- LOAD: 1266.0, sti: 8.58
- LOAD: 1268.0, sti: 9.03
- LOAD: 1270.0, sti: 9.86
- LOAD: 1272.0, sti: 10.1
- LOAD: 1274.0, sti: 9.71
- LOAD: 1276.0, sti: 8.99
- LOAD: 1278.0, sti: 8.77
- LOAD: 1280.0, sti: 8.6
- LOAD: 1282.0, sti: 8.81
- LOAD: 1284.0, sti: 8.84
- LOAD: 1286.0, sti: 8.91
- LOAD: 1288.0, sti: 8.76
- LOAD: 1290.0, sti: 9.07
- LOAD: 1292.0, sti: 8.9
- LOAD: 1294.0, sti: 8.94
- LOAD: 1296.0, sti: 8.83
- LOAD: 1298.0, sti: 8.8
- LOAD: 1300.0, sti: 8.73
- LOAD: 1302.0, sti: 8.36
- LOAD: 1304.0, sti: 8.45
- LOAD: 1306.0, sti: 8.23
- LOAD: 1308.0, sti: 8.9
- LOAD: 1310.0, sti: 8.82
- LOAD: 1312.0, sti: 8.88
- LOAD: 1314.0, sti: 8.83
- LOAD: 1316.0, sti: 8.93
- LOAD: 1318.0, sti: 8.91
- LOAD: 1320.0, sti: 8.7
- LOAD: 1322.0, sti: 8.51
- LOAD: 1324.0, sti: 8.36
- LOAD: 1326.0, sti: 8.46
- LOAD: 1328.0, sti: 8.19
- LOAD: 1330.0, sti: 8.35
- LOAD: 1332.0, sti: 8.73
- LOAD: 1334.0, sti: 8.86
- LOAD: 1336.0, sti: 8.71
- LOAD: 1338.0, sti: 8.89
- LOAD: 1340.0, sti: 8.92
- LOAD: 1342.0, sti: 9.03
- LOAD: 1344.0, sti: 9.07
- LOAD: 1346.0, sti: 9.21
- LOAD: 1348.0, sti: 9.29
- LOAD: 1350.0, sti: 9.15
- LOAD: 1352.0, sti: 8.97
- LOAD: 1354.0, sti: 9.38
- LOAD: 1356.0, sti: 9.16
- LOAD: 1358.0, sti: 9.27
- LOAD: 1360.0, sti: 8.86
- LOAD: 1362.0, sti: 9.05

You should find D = 1330.0 N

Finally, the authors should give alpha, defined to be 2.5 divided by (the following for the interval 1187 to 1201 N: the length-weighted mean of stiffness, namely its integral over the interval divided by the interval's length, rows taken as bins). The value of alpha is 0.331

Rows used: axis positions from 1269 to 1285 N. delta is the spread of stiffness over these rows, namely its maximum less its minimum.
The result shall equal 1.50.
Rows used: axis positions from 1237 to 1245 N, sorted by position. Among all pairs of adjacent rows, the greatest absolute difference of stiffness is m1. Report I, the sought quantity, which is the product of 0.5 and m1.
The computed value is 0.190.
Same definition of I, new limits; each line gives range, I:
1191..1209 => 0.220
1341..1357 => 0.205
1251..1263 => 0.180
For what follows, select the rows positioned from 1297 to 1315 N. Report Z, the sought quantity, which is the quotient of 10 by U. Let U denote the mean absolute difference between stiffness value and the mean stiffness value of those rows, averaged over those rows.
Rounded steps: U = 0.21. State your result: 47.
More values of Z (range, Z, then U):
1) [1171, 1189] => 49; 0.20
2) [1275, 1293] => 96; 0.10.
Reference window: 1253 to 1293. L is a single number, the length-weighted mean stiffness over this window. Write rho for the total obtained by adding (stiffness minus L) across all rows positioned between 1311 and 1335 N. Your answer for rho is -1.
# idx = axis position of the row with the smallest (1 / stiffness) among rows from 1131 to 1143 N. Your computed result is 1132.0 N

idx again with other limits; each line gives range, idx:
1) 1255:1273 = 1272.0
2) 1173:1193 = 1178.0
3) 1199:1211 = 1202.0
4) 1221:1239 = 1238.0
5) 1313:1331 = 1316.0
